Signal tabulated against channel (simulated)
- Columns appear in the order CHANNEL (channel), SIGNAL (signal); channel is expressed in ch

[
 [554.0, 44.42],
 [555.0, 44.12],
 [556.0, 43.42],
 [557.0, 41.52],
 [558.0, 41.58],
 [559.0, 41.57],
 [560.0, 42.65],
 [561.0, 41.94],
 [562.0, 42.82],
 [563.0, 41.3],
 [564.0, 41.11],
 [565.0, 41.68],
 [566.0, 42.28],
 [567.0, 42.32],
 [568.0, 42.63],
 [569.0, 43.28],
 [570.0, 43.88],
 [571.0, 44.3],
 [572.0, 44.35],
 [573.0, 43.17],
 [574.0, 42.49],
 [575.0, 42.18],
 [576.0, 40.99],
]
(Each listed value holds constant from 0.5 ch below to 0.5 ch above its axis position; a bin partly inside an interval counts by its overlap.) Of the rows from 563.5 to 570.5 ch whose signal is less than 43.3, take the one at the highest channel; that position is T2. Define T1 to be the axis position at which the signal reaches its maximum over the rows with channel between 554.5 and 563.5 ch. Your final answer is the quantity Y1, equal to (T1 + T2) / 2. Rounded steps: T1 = 555.0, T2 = 569.0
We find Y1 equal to 562.0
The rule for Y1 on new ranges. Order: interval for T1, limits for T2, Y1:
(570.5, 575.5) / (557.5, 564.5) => 568.0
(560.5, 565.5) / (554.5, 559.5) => 560.5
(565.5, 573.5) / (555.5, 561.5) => 566.5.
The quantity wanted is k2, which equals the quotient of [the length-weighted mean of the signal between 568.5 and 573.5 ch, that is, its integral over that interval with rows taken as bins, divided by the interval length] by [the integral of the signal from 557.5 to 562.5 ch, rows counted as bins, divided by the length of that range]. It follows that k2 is 1.04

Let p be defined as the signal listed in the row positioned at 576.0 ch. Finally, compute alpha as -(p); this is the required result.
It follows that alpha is -41.0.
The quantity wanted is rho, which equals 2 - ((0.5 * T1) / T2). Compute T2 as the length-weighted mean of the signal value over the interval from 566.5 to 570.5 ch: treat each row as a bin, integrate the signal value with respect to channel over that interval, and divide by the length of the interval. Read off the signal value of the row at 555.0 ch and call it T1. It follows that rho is 1.487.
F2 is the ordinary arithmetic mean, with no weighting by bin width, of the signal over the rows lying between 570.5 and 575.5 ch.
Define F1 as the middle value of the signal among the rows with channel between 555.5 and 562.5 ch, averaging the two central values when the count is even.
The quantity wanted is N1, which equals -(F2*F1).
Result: -1816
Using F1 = 41.9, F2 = 43.3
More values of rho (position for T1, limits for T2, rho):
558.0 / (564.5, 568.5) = 1.508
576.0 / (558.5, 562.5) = 1.515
